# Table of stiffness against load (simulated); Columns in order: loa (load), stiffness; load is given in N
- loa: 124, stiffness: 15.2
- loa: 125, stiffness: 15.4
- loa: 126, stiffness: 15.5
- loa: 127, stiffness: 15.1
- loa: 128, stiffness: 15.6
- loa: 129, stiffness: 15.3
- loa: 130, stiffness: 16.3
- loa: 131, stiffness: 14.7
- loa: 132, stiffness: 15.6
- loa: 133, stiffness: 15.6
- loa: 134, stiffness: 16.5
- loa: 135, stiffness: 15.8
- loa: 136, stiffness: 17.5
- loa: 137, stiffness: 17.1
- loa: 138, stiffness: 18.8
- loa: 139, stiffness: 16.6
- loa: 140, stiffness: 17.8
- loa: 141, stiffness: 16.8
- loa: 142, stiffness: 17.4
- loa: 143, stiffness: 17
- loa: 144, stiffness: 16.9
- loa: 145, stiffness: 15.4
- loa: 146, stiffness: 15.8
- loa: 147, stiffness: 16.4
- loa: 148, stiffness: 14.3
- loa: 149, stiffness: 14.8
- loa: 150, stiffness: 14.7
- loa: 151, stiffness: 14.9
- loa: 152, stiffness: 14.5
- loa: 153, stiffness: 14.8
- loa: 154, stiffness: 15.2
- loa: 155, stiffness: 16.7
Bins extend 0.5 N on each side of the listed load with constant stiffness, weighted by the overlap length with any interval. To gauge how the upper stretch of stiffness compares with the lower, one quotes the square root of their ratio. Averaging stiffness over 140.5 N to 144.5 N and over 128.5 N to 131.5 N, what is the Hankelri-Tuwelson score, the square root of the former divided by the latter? 1.05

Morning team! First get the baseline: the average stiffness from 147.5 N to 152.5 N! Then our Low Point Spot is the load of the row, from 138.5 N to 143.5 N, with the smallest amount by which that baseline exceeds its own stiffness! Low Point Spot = 140 N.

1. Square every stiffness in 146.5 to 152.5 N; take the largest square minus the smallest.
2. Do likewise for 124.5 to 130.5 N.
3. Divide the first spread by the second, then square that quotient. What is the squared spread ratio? 2.9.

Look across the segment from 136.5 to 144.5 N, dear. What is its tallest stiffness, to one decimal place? 18.8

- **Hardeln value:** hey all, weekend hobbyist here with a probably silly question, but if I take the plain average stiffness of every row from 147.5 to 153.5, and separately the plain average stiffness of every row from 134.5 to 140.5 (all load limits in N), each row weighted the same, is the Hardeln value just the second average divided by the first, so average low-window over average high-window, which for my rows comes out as 1.18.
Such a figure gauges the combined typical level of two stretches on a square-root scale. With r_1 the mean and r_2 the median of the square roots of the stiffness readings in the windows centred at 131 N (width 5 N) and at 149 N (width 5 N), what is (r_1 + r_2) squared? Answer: 60.6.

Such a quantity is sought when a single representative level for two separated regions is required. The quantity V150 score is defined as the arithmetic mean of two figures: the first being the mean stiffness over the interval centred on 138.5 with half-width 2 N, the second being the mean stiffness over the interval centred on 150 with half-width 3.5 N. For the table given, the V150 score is 16.2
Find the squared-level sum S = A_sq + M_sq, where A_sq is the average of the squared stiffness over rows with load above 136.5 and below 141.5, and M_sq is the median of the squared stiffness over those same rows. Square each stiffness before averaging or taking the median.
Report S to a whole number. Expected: 597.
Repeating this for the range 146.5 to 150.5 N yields 445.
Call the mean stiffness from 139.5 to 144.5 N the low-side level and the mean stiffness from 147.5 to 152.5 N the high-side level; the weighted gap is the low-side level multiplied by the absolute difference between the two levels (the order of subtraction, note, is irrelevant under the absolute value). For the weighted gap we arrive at 44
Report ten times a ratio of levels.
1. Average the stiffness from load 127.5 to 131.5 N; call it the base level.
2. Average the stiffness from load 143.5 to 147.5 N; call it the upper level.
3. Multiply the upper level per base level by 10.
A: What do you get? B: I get 10.4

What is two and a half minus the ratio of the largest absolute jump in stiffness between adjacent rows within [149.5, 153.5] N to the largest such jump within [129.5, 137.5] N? 2.3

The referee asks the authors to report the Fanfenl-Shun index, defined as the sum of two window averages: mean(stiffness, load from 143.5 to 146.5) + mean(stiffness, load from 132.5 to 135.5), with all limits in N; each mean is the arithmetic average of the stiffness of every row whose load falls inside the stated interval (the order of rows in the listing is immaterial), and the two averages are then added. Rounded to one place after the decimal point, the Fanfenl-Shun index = 32.0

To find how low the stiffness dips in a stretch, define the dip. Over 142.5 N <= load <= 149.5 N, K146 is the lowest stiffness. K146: 14.3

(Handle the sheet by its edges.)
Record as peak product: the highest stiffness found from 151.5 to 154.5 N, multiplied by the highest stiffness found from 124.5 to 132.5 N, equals 248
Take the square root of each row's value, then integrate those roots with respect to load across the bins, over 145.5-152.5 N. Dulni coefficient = 27.2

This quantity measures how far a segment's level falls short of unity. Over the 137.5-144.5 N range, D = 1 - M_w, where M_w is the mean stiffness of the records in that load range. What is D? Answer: -16.3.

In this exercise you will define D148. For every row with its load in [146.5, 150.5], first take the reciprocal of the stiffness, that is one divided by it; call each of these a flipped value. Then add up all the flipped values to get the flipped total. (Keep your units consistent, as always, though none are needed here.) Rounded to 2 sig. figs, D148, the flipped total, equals 0.27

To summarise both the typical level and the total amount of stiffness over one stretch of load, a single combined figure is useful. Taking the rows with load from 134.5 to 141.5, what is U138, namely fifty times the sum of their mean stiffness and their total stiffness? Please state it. 6880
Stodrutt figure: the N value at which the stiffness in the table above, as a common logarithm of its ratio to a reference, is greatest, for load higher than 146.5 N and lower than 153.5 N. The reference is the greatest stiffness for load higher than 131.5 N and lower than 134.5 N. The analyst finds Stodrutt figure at 147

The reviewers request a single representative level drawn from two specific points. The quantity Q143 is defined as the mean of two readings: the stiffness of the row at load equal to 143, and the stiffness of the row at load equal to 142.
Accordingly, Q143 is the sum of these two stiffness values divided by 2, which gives 17.2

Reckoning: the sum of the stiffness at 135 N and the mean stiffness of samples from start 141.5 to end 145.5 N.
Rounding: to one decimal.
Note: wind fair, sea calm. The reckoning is 32.5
